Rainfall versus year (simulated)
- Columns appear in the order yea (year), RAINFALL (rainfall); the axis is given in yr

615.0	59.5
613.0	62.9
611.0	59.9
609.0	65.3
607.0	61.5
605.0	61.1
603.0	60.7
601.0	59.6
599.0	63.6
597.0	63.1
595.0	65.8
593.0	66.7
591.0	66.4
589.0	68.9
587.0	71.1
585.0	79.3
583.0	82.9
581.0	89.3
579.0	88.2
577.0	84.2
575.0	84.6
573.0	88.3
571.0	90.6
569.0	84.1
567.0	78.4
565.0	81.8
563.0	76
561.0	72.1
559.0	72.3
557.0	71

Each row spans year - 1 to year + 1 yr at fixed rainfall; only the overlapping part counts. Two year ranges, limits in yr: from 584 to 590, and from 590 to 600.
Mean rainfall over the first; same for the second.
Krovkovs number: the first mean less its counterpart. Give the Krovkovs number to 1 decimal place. 8.0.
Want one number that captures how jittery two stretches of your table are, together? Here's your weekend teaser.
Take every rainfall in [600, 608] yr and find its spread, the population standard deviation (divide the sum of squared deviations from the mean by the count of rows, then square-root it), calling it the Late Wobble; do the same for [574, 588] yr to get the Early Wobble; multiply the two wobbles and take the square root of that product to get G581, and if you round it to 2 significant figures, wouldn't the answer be 2.0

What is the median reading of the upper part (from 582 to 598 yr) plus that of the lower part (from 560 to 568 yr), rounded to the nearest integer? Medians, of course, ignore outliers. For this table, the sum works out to 145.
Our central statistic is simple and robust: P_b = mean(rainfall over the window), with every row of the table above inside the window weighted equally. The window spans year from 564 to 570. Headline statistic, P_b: 81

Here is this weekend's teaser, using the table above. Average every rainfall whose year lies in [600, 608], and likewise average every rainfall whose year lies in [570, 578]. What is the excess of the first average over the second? -26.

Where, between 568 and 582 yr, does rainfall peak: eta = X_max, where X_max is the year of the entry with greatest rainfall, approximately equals 571.0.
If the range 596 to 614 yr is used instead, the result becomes 609.0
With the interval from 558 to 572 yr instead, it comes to 571.0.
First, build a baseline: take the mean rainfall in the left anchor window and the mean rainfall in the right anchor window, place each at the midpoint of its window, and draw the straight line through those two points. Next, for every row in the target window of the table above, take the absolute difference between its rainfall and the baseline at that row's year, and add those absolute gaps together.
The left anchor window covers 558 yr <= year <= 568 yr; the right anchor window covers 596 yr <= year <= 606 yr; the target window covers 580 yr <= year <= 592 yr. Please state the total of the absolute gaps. 54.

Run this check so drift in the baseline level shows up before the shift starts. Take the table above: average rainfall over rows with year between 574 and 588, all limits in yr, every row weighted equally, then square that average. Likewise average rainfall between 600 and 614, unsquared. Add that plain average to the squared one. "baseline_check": 6917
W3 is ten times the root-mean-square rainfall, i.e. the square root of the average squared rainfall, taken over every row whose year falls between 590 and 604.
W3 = 638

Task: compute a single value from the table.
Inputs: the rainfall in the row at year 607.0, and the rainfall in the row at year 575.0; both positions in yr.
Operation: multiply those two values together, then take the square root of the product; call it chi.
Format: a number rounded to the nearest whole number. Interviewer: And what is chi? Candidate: 72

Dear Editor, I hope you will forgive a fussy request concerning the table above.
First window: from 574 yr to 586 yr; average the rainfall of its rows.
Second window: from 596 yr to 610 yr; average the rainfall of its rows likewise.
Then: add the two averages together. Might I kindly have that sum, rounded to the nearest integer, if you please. 147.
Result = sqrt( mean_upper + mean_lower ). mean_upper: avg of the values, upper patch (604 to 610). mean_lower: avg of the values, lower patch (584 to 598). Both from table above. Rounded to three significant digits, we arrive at 11.5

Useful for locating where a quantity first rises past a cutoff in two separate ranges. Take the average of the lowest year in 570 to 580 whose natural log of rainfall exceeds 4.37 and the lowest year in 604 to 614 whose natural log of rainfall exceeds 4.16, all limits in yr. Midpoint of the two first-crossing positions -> 590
